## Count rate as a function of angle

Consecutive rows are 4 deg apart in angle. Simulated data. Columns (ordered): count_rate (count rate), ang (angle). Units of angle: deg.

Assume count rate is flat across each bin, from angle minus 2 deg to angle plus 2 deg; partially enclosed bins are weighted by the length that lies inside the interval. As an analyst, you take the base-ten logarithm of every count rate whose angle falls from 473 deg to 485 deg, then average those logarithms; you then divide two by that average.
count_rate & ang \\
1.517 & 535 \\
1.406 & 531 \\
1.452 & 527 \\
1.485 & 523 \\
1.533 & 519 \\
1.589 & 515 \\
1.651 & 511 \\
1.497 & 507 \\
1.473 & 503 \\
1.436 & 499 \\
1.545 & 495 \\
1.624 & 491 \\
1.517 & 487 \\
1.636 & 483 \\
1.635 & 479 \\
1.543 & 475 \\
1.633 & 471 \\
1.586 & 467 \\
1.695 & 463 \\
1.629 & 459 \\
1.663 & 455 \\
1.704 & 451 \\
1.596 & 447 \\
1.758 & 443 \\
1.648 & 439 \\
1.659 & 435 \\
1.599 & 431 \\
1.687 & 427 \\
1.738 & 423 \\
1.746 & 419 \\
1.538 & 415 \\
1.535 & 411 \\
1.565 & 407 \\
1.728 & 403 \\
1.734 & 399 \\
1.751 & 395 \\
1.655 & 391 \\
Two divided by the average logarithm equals 9.7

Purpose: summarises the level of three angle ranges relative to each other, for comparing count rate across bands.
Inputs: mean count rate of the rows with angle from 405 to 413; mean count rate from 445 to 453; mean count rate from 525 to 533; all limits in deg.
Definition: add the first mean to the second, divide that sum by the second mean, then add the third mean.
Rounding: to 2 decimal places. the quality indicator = 3.37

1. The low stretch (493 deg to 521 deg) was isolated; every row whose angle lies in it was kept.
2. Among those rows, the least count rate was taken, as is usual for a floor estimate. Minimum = 1.436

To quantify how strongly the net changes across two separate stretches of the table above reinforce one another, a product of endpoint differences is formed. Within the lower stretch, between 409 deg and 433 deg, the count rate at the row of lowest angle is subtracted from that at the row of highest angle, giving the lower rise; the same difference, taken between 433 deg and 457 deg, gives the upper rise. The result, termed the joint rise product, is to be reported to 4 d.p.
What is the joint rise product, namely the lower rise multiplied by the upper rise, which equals 0.0003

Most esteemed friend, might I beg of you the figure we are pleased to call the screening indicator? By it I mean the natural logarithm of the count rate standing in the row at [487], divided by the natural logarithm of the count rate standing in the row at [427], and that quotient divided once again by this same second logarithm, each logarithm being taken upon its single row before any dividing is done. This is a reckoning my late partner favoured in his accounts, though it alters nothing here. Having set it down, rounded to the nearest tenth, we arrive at 1.5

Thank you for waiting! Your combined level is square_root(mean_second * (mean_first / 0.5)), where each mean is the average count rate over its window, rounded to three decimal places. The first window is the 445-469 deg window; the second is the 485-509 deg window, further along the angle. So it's 2.233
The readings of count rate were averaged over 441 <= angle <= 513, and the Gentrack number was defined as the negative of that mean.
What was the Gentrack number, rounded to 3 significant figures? -1.60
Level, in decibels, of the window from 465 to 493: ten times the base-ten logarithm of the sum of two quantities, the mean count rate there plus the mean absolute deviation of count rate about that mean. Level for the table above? 2.14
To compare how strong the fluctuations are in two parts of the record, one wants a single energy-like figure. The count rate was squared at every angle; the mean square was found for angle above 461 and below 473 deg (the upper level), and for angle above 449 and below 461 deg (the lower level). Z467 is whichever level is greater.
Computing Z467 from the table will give 2.77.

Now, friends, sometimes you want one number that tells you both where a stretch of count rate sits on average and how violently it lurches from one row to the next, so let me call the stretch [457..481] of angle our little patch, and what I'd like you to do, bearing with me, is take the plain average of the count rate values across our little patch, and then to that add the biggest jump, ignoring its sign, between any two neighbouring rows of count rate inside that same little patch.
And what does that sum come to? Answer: 1.73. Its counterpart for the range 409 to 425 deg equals 1.85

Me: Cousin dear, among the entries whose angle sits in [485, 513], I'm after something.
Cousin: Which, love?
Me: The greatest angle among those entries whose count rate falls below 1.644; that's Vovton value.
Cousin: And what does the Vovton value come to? 507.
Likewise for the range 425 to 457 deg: 447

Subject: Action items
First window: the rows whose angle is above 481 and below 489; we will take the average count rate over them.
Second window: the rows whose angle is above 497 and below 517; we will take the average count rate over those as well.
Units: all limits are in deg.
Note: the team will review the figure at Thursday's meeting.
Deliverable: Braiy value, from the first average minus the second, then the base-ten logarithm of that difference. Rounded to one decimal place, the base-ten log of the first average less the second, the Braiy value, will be -1.3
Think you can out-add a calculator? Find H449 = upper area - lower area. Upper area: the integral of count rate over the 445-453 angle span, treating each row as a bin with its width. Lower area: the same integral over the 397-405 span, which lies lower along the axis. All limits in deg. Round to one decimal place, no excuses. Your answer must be -0.6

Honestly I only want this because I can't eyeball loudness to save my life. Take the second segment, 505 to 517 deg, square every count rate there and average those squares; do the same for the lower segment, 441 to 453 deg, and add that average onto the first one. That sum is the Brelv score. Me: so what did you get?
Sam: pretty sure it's 5.3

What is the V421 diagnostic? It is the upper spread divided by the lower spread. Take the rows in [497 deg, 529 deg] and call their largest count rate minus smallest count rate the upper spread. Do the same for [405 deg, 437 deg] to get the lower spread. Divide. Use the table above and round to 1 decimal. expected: 1.0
